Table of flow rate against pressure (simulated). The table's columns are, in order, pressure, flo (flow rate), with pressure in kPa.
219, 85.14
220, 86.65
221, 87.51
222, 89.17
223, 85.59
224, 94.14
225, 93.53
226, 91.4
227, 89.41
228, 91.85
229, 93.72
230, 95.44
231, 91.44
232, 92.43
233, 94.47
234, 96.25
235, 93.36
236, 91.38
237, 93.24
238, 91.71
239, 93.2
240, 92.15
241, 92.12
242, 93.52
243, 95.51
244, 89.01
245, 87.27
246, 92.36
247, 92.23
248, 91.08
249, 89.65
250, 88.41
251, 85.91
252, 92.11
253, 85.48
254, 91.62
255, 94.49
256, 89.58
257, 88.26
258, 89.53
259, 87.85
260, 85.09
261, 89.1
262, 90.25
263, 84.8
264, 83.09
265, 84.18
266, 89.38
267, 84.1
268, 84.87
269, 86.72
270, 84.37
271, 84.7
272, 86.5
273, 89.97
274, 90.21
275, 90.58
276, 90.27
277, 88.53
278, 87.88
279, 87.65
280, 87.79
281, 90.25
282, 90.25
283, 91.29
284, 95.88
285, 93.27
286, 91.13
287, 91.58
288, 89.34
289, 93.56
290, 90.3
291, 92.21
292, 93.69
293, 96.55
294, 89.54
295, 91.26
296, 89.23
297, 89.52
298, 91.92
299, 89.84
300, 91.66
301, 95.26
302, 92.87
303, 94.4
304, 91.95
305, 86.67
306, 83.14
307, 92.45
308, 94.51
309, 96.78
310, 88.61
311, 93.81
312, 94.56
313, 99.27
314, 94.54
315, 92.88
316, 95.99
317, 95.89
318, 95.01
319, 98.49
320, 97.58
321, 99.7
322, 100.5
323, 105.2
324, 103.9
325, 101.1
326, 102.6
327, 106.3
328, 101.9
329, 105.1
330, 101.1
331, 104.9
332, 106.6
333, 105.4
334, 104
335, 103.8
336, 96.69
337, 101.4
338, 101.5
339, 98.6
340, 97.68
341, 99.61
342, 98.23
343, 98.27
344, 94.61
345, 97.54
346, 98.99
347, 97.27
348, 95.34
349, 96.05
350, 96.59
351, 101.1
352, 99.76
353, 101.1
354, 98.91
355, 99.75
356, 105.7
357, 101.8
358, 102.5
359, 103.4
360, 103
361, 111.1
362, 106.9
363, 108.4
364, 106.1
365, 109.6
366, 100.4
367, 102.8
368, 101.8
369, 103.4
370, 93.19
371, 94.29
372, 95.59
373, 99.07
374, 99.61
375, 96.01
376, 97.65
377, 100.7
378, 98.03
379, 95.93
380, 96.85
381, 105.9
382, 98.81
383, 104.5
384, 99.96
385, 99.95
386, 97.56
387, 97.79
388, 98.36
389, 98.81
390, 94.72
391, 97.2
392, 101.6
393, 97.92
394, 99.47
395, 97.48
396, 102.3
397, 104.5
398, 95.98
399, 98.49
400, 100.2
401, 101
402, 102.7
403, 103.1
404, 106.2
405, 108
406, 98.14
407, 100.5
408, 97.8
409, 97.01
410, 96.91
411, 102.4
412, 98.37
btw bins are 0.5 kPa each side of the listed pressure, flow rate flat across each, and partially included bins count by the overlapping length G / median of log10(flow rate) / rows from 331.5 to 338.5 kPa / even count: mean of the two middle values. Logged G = 2.02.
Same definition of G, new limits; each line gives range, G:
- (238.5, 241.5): 1.96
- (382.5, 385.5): 2.00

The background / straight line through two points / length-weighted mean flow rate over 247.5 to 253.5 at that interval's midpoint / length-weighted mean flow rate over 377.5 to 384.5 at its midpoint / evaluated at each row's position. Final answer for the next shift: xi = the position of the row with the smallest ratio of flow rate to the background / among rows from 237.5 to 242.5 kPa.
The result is 238 kPa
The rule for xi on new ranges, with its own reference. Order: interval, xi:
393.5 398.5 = 398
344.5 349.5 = 348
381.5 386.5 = 386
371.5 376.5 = 372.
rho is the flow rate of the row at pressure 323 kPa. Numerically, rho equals 105.2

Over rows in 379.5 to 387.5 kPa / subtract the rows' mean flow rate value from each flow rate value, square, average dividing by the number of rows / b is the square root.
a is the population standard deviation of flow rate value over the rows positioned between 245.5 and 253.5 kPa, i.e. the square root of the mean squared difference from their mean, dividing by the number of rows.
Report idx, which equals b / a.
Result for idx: 1.18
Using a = 2.62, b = 3.1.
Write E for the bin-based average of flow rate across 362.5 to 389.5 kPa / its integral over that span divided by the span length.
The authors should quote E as 100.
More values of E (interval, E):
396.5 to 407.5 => 102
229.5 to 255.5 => 92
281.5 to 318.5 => 92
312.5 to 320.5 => 96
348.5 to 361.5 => 102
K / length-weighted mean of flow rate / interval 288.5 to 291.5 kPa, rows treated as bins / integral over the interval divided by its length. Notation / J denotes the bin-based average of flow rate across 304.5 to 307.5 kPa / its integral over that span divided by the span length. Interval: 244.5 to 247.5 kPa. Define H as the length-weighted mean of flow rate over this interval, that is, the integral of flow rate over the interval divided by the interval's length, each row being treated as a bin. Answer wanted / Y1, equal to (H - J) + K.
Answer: 95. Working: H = 91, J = 87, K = 92.0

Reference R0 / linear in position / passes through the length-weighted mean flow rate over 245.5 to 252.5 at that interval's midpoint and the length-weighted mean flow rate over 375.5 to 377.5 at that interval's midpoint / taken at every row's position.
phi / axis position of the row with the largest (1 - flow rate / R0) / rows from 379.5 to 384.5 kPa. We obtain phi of 380 kPa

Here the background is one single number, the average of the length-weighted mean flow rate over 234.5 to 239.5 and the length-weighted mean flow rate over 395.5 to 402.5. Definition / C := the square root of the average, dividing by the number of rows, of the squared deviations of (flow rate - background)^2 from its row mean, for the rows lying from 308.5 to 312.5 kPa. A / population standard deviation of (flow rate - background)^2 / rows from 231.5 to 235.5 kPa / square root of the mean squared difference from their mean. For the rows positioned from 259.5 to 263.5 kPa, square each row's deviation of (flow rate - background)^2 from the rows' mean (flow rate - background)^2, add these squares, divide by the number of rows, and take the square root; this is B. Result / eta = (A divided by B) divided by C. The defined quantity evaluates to 0.01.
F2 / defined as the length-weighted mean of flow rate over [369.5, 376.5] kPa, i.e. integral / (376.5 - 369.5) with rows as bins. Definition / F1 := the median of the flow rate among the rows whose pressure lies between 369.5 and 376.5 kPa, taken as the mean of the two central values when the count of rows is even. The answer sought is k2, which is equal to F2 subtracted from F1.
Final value -0.48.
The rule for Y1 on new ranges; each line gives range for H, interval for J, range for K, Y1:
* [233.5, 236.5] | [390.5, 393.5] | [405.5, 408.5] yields 94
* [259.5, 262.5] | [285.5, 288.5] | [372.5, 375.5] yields 96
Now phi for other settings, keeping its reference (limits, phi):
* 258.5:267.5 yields 264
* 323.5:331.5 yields 330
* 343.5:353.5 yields 344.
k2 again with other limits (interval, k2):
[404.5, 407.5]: -1.71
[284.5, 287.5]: -0.41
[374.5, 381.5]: -1.07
